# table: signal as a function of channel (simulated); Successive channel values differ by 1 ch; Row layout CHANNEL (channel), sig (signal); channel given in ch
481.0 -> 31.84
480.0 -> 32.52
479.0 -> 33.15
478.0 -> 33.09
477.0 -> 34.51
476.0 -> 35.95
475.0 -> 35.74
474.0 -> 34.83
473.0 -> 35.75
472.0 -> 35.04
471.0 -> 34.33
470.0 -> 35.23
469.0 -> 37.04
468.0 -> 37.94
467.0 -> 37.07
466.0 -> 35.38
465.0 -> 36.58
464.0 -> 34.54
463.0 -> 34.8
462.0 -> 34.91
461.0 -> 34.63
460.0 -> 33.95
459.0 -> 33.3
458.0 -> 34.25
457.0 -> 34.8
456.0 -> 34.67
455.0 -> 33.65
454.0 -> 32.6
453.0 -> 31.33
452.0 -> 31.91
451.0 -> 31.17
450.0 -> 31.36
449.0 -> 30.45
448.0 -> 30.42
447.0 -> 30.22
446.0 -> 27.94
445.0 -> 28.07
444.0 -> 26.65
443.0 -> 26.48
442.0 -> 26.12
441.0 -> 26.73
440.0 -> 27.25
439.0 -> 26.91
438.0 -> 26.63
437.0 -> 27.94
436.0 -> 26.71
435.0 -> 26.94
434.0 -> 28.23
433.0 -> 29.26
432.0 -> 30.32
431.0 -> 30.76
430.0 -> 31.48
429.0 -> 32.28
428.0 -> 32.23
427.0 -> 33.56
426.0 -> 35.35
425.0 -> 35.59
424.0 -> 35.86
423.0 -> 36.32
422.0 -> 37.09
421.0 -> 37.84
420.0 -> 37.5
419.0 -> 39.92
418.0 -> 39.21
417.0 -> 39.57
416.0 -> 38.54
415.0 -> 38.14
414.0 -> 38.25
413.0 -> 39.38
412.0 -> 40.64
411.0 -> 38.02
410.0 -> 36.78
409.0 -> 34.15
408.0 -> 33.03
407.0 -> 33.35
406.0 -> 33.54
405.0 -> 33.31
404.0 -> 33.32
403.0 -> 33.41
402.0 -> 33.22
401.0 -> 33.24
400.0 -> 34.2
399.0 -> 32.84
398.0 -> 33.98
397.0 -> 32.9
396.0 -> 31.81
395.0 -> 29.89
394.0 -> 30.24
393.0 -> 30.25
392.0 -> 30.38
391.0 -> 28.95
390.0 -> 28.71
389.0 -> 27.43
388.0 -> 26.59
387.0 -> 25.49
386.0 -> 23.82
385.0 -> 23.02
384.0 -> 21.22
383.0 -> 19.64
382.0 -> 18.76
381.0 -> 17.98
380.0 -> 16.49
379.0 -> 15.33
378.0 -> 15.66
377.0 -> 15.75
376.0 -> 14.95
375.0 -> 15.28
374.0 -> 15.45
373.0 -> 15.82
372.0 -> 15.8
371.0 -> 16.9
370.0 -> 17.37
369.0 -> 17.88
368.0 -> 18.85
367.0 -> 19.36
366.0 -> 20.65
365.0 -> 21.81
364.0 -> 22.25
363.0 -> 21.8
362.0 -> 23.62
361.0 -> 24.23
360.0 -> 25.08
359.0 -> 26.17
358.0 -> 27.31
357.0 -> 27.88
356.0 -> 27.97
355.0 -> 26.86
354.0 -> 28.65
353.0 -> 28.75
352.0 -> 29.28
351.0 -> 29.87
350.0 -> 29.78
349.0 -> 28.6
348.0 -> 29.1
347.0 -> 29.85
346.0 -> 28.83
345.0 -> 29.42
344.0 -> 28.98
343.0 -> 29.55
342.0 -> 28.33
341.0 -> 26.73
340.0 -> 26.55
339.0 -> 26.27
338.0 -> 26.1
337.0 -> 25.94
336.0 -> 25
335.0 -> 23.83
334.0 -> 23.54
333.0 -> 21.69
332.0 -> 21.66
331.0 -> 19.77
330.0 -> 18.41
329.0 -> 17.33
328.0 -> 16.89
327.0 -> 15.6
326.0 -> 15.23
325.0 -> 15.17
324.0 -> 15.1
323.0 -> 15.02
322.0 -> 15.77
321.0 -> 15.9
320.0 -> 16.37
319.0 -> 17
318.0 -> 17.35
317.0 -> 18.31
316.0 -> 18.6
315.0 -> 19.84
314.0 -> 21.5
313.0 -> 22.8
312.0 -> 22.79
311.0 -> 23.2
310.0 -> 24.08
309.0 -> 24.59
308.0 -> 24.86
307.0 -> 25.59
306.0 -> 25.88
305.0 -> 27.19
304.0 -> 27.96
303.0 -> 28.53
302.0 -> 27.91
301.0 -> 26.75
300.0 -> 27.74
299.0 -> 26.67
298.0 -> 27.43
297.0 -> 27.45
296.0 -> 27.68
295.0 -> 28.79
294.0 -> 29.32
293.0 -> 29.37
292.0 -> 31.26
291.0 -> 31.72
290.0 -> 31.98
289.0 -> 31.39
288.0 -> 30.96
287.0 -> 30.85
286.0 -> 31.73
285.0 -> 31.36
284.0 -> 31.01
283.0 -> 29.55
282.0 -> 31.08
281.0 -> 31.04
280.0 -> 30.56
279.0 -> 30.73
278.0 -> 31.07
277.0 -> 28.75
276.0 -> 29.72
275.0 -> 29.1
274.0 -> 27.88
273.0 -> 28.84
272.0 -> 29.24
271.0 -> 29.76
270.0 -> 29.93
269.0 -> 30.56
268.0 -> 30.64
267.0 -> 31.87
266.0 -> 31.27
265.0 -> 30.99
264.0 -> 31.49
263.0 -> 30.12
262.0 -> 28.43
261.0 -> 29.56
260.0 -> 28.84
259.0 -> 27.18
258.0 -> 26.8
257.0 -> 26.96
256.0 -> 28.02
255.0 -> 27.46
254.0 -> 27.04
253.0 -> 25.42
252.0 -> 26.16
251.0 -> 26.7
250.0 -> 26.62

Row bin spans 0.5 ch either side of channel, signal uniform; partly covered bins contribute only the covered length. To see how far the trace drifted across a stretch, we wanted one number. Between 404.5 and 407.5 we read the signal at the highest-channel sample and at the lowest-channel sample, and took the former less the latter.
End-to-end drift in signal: 0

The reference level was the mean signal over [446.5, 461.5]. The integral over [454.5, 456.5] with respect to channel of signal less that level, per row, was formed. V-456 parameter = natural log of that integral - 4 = -2.85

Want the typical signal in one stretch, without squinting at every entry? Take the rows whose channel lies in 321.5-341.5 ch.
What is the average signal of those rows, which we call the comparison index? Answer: 21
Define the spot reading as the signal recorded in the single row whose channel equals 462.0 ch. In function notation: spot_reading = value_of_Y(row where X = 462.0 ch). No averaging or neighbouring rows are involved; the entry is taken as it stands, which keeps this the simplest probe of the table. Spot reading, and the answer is 34.91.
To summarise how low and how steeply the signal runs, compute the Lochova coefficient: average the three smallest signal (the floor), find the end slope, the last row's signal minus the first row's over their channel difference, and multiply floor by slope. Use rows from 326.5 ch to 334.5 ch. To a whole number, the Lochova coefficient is 19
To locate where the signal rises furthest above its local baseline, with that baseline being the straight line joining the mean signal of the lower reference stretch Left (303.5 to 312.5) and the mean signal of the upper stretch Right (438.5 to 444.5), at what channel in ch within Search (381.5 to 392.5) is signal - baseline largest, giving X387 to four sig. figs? 392.0 ch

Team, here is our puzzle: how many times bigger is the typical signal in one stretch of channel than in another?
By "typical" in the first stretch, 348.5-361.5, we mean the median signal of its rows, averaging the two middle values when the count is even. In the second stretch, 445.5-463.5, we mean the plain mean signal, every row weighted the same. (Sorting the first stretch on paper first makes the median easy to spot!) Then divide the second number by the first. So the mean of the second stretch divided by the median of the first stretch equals 1.2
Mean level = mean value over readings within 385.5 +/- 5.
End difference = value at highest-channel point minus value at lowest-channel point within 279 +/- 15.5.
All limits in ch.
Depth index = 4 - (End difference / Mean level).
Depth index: 4.09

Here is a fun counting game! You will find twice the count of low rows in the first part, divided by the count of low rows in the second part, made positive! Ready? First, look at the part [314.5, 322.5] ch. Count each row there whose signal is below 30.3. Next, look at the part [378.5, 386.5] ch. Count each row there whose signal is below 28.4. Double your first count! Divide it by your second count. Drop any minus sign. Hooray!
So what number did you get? 2.0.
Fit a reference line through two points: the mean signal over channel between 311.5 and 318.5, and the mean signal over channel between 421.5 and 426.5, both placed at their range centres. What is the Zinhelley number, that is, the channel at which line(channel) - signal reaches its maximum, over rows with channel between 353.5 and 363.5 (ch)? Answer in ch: 363.0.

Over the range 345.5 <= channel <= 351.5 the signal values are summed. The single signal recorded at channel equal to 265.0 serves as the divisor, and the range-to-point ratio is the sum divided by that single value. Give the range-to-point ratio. 5.7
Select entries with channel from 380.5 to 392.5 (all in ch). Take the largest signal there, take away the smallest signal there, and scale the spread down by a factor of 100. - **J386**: 0.12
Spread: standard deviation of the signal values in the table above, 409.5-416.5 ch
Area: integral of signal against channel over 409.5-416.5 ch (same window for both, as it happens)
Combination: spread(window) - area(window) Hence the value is -269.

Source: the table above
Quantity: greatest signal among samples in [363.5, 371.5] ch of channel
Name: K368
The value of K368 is 22.25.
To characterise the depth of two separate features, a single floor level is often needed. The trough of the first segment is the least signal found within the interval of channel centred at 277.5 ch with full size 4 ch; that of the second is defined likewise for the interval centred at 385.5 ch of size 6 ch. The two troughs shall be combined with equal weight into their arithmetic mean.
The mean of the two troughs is 24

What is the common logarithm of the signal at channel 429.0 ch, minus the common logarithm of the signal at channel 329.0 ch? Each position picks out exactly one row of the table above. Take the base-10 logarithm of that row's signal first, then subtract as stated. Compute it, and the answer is 0.27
